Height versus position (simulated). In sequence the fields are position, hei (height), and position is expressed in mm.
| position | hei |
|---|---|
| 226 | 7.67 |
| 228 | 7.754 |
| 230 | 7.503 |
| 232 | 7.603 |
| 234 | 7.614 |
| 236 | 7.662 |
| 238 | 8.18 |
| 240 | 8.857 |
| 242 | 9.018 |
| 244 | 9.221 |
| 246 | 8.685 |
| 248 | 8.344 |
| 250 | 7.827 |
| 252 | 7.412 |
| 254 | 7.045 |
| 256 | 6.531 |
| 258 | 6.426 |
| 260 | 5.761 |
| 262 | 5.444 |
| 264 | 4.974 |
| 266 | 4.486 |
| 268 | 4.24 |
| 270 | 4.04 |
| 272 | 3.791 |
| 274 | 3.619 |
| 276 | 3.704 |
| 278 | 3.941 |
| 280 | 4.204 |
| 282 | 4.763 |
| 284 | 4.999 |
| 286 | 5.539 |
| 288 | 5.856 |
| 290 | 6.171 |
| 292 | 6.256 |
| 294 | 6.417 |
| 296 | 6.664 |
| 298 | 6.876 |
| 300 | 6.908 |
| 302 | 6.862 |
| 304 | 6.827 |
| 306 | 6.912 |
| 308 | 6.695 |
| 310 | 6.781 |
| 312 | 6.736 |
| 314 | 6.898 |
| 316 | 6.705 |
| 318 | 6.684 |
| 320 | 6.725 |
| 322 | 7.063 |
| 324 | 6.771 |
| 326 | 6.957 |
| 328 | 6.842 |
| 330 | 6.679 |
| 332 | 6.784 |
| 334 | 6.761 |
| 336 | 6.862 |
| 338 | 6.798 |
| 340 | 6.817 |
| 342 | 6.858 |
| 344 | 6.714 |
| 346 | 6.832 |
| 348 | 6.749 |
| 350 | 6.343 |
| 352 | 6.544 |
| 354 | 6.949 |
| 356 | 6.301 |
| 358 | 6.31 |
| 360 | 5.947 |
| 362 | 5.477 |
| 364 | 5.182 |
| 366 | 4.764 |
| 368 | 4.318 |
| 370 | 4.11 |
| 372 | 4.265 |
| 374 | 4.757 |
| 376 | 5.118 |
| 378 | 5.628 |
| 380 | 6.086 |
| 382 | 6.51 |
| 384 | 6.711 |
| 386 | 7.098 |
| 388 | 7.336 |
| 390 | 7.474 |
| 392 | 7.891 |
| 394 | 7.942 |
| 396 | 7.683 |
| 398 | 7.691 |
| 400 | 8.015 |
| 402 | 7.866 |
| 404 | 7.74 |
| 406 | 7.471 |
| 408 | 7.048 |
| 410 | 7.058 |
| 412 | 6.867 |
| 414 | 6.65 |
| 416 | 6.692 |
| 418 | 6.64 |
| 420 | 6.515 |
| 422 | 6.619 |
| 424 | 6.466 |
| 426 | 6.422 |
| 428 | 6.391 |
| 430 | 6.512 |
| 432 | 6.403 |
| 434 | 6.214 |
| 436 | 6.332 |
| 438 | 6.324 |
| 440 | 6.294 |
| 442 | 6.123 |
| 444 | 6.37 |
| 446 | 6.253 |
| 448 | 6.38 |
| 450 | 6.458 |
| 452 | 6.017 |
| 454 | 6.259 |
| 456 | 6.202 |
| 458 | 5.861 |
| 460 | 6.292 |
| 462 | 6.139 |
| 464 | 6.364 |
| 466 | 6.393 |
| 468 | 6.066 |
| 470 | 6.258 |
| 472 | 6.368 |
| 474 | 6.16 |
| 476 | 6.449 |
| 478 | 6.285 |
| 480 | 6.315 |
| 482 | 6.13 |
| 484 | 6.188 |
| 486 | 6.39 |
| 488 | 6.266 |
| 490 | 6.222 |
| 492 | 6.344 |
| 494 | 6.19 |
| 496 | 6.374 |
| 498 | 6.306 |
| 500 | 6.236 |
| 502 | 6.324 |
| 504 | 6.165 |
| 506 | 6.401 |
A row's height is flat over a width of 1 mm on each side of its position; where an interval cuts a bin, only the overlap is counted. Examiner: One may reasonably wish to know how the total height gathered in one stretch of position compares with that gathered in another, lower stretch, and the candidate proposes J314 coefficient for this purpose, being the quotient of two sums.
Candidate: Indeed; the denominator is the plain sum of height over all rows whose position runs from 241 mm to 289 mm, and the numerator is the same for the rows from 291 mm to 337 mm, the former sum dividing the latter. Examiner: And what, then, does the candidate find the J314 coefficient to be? 1.1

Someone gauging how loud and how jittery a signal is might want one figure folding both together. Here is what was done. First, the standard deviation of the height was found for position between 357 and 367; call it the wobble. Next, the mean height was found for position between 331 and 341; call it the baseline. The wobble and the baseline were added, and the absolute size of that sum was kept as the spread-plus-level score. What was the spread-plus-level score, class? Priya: 7.4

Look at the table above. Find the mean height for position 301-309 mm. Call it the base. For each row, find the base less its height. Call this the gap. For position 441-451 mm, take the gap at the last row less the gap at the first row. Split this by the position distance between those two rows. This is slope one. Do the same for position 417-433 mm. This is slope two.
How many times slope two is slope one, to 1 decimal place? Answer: -2.5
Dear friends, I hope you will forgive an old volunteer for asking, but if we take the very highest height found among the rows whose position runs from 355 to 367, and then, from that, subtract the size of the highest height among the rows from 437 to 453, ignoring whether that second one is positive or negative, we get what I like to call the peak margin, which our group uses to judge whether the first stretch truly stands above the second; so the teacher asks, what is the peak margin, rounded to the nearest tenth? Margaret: -0.1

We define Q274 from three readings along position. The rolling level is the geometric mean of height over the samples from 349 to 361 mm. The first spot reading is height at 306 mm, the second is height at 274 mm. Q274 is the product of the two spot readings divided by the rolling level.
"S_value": 3.9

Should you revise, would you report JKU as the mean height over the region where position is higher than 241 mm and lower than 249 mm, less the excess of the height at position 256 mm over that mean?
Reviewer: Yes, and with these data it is 11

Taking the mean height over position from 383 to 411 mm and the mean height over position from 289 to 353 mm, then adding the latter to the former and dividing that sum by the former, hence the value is 1.90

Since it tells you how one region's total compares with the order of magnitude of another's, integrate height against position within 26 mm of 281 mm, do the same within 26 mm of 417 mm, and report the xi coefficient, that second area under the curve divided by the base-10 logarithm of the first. 147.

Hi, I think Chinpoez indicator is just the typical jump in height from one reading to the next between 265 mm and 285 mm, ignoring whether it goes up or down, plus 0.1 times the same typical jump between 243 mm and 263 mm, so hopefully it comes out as 0.29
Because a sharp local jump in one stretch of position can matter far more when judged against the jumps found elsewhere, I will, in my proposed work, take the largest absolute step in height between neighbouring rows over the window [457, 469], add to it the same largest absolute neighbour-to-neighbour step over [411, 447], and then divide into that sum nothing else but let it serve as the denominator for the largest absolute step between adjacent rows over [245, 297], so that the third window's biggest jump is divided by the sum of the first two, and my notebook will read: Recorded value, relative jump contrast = 1.0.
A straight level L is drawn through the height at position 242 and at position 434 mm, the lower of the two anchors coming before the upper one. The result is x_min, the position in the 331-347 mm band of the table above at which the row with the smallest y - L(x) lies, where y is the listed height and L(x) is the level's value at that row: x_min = 332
